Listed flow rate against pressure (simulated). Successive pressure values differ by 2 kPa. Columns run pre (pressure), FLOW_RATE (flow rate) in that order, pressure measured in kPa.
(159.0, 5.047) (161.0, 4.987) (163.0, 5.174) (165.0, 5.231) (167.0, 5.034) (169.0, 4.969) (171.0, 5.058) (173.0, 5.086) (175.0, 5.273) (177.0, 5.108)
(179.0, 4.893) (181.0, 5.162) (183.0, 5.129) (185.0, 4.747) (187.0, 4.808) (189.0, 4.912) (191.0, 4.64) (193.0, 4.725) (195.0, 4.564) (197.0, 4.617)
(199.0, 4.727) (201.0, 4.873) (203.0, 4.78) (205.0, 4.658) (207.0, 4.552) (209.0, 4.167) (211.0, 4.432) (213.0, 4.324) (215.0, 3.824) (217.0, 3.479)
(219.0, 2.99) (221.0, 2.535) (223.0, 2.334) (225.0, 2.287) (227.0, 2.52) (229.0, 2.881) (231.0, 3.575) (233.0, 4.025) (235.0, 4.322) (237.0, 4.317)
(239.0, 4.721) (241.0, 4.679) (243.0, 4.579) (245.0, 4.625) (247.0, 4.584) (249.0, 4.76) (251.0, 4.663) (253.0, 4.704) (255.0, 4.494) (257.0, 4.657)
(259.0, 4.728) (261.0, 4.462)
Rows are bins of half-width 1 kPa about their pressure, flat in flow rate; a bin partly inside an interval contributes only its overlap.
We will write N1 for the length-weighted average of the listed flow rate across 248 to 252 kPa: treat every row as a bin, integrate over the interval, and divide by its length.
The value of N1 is 4.71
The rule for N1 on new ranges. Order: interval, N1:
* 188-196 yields 4.71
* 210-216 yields 4.19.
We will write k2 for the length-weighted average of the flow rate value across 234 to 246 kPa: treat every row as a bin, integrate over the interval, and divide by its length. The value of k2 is 4.5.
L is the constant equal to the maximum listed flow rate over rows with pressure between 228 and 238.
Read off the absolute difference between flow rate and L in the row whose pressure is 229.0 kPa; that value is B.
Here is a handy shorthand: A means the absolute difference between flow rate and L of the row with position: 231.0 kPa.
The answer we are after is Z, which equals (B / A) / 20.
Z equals 0.10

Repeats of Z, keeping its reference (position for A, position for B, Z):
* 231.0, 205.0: 0.02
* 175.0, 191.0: 0.02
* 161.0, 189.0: 0.04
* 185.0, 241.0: 0.04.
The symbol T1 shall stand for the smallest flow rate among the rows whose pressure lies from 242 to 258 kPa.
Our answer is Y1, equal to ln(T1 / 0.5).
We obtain 2.20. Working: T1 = 4.494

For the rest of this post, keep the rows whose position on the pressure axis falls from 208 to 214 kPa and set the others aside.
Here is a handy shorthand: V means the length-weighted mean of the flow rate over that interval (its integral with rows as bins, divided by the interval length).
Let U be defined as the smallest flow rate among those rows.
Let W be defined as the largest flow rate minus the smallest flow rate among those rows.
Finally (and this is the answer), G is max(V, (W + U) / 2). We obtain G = 4.31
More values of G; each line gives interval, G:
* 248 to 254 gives 4.71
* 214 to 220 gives 3.43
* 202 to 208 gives 4.66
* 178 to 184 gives 5.06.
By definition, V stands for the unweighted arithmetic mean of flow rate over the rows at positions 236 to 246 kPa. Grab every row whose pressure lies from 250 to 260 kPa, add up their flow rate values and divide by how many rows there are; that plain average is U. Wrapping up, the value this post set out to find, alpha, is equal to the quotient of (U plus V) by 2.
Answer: 4.62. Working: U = 4.65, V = 4.58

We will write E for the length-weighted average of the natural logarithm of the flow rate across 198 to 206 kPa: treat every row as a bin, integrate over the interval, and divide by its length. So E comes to 1.56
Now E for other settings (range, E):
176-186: 1.61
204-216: 1.46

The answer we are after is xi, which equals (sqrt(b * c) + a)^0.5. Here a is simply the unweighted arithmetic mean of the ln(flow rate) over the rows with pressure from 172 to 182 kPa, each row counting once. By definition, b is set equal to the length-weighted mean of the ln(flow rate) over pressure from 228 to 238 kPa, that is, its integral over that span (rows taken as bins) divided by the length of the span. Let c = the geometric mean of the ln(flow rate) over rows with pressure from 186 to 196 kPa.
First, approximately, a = 1.63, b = 1.33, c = 1.55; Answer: 1.75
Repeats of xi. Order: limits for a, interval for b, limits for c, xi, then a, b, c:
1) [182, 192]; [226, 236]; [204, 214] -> 1.71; 1.58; 1.22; 1.49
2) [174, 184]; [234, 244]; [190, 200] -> 1.78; 1.63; 1.51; 1.54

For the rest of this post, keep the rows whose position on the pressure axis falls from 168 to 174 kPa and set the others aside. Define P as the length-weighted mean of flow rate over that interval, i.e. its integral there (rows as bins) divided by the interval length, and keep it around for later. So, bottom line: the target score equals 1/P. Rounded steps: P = 5.0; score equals 0.199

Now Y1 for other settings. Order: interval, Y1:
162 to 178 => 2.30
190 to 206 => 2.21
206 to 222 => 1.62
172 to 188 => 2.25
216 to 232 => 1.52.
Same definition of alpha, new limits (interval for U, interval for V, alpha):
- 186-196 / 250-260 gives 4.69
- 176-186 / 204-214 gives 4.72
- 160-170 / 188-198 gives 4.89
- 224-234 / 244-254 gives 3.86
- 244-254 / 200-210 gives 4.64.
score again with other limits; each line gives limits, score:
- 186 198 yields 0.212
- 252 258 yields 0.217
